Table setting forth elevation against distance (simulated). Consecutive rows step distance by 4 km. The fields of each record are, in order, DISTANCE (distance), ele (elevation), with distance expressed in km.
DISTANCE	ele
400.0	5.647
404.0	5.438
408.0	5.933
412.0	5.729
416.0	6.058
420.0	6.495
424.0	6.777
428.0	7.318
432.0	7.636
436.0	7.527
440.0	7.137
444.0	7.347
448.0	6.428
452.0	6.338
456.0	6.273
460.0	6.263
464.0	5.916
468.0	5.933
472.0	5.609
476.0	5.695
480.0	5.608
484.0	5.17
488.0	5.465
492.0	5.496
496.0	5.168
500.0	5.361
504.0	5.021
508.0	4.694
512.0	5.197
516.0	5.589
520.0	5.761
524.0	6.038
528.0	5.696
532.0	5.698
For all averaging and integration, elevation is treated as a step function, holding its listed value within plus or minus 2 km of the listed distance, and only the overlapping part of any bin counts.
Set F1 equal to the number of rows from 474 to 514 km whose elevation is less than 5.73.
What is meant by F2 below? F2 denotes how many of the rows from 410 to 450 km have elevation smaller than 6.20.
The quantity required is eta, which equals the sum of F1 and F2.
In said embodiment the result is 12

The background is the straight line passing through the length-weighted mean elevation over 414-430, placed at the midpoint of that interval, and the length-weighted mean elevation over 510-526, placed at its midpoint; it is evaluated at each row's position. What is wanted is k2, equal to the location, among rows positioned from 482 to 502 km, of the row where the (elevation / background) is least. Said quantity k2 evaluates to 484.0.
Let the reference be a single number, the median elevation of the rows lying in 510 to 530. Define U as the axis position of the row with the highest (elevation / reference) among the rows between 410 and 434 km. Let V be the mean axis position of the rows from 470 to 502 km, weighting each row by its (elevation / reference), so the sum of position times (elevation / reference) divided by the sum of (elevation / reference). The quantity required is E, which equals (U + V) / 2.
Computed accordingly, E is 458.9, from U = 432.0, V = 485.8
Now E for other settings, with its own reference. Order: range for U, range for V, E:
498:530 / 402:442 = 473.6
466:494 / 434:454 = 455.8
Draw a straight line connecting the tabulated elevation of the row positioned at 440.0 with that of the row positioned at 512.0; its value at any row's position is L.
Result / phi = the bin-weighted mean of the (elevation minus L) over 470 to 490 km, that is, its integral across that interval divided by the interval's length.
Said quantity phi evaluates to -0.55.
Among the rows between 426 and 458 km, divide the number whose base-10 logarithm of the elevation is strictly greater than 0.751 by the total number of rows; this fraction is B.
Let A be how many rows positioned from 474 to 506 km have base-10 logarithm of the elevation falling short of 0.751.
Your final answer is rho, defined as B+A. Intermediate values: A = 7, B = 1.00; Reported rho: 8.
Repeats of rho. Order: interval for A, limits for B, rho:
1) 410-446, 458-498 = 0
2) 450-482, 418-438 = 3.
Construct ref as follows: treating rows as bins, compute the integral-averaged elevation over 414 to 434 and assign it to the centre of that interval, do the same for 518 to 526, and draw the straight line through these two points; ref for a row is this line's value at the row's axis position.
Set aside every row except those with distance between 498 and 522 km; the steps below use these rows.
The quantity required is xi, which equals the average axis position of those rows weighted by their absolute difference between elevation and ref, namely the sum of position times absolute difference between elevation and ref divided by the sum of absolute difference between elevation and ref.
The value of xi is 507.5 km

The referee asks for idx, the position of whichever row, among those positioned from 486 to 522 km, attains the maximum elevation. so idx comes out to 520.0 km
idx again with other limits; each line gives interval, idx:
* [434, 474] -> 436.0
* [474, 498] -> 476.0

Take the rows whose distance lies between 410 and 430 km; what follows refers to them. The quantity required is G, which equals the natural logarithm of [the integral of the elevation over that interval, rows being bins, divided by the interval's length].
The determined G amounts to 1.87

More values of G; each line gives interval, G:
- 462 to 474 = 1.76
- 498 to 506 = 1.65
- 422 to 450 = 1.97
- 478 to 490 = 1.69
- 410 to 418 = 1.77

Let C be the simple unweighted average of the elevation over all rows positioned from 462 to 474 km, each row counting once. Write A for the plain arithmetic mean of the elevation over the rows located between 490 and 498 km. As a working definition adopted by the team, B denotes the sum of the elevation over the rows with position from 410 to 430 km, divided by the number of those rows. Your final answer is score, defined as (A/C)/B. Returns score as 0.141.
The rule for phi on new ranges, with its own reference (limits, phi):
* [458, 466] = -0.45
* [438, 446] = 0.16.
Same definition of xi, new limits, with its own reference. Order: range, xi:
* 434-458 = 443.2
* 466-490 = 479.1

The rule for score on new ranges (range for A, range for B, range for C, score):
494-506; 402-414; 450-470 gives 0.148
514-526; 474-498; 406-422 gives 0.176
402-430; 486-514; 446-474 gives 0.197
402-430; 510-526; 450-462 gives 0.176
